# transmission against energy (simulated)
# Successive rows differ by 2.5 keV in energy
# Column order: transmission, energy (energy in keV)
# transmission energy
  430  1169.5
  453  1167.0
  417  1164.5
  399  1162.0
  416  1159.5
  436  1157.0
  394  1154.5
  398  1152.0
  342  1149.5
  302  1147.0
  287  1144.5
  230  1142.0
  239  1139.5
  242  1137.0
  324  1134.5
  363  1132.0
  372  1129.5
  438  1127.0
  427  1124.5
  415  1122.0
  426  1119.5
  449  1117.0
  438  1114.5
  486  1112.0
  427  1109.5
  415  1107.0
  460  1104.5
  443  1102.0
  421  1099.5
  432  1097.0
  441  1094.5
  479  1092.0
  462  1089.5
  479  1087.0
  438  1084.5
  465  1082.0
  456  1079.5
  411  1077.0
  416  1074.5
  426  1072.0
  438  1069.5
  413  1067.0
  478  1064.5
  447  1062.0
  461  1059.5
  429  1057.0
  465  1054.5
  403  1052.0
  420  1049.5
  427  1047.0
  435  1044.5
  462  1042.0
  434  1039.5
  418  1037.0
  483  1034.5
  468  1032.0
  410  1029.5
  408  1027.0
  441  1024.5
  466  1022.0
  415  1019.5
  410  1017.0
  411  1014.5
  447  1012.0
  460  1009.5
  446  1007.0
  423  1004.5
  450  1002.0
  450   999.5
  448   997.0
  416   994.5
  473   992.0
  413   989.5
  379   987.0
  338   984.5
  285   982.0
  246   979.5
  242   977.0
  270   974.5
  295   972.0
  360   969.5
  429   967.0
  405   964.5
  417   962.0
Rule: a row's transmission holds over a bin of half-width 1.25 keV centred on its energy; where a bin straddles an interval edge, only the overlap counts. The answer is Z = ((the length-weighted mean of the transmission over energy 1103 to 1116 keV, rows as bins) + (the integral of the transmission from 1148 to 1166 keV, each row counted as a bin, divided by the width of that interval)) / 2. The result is 422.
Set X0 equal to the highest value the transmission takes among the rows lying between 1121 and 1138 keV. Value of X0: 438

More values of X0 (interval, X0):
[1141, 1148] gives 302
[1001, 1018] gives 460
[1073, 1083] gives 465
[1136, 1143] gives 242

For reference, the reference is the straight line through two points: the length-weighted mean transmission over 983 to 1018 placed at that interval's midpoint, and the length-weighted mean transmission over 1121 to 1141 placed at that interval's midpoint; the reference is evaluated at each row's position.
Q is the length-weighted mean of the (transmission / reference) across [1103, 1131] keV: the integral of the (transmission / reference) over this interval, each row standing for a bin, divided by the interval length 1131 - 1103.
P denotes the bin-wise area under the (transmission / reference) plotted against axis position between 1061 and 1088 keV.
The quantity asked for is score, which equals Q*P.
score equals 38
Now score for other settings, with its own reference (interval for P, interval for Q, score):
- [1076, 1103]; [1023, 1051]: 35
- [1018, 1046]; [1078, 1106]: 37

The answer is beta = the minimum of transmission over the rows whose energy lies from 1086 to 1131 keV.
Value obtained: 372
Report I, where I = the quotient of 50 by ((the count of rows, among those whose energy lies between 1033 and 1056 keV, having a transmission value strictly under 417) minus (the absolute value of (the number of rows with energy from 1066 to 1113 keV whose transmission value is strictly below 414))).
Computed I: -50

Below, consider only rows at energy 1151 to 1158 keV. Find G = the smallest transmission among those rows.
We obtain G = 394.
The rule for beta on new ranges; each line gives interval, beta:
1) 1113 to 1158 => 230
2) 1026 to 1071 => 403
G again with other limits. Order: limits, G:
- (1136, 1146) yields 230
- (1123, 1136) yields 324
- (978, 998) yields 246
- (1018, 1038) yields 408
